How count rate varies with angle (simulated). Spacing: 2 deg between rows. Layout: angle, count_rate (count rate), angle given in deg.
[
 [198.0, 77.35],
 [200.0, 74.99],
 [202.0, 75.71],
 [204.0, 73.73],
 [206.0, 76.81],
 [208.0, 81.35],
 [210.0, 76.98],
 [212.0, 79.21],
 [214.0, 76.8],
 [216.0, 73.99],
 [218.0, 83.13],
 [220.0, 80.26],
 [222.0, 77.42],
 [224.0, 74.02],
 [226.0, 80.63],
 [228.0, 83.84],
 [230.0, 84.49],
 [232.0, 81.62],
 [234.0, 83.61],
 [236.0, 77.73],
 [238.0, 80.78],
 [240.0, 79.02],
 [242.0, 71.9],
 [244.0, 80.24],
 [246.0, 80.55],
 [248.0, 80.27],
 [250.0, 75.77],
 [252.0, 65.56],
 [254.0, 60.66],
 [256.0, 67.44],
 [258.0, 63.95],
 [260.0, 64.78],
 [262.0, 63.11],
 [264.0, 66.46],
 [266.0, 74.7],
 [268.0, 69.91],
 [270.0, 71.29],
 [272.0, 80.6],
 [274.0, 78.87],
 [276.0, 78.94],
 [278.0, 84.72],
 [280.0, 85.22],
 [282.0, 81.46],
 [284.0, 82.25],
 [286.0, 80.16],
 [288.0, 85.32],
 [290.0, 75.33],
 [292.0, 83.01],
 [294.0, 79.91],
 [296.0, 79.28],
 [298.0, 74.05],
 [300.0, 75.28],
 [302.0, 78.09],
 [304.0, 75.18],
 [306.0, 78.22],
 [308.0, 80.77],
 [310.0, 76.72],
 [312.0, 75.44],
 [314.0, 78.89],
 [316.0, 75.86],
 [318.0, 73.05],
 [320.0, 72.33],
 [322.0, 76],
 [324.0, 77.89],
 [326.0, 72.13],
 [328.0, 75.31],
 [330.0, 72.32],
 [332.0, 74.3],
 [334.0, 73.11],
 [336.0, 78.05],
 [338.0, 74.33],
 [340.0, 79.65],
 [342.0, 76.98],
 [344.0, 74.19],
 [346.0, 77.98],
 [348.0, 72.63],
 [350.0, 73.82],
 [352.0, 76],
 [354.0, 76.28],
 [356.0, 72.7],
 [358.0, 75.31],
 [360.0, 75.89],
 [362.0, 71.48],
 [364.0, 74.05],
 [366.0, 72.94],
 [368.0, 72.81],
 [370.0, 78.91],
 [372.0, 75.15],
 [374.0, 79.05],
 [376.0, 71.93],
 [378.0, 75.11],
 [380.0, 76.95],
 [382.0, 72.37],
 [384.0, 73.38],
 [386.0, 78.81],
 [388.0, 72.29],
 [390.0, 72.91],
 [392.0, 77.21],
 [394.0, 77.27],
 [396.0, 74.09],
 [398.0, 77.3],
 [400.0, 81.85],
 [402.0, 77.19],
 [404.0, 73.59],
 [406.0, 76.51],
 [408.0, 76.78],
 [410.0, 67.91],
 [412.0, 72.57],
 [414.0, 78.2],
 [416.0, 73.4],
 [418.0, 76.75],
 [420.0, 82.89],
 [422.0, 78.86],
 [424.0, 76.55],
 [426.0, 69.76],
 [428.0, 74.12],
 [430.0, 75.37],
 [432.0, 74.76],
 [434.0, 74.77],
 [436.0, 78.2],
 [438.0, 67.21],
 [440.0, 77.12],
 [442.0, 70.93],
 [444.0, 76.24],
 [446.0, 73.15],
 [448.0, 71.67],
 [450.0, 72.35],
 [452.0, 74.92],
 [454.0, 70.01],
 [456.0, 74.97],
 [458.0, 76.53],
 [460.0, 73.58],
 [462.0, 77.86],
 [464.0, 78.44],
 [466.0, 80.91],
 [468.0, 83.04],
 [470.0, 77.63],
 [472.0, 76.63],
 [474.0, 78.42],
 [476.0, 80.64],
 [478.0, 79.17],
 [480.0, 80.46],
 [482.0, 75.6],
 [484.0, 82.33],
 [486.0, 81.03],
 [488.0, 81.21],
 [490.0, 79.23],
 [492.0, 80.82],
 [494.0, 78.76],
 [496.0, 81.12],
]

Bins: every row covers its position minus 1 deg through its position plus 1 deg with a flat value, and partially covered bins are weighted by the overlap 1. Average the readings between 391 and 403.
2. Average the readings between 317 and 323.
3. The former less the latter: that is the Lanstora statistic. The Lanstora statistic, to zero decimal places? 4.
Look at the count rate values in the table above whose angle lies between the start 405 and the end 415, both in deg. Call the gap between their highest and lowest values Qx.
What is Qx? 10.3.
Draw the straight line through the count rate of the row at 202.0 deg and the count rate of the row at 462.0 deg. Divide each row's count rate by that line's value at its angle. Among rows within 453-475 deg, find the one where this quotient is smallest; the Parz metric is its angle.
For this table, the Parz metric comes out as 454.0 deg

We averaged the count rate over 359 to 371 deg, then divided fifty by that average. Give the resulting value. 0.673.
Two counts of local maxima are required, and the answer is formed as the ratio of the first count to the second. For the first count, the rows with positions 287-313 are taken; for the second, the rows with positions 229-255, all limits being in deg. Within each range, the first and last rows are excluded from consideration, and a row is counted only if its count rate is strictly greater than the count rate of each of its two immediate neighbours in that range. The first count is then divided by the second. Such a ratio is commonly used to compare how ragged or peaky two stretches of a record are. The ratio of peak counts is 1.0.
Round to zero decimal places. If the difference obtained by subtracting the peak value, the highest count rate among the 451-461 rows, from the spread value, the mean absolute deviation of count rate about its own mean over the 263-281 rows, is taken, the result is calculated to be -71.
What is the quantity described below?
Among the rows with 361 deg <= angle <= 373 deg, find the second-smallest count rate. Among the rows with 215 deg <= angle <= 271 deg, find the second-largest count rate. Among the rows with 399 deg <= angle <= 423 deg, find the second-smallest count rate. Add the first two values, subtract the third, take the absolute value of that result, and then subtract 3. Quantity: 81.1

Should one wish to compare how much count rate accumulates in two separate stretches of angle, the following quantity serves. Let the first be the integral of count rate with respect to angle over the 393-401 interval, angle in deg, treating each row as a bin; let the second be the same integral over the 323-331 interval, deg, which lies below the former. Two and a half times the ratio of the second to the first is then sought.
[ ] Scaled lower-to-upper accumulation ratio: 2.40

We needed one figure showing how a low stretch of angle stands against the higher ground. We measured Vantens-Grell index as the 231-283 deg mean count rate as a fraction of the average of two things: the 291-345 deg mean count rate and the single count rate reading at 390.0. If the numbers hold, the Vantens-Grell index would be 1.00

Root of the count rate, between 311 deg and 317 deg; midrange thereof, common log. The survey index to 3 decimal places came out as 0.944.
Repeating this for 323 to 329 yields 0.937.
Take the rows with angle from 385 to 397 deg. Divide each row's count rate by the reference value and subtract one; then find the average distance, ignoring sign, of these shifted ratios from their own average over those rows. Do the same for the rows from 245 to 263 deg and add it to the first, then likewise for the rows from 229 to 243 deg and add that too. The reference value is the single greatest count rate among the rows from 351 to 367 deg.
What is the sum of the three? 0.157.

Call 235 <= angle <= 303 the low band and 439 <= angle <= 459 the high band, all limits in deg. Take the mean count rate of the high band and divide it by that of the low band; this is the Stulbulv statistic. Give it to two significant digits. 0.97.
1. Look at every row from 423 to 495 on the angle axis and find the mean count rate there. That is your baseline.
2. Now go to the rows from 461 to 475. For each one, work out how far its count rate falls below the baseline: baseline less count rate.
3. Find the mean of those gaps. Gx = -2.5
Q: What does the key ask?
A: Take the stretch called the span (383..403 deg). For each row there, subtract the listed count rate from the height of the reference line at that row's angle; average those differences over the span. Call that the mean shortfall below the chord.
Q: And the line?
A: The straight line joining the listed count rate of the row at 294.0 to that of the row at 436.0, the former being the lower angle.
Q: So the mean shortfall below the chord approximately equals 2.5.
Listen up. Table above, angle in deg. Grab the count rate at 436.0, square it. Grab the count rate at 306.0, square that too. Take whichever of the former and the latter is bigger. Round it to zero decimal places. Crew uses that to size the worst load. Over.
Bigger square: 6118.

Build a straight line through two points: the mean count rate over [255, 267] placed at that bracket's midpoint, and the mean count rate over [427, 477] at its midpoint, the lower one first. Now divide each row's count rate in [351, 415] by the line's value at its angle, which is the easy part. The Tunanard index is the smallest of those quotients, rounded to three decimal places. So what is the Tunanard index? 0.922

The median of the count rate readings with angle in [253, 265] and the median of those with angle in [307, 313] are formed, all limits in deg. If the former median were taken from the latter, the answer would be 12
